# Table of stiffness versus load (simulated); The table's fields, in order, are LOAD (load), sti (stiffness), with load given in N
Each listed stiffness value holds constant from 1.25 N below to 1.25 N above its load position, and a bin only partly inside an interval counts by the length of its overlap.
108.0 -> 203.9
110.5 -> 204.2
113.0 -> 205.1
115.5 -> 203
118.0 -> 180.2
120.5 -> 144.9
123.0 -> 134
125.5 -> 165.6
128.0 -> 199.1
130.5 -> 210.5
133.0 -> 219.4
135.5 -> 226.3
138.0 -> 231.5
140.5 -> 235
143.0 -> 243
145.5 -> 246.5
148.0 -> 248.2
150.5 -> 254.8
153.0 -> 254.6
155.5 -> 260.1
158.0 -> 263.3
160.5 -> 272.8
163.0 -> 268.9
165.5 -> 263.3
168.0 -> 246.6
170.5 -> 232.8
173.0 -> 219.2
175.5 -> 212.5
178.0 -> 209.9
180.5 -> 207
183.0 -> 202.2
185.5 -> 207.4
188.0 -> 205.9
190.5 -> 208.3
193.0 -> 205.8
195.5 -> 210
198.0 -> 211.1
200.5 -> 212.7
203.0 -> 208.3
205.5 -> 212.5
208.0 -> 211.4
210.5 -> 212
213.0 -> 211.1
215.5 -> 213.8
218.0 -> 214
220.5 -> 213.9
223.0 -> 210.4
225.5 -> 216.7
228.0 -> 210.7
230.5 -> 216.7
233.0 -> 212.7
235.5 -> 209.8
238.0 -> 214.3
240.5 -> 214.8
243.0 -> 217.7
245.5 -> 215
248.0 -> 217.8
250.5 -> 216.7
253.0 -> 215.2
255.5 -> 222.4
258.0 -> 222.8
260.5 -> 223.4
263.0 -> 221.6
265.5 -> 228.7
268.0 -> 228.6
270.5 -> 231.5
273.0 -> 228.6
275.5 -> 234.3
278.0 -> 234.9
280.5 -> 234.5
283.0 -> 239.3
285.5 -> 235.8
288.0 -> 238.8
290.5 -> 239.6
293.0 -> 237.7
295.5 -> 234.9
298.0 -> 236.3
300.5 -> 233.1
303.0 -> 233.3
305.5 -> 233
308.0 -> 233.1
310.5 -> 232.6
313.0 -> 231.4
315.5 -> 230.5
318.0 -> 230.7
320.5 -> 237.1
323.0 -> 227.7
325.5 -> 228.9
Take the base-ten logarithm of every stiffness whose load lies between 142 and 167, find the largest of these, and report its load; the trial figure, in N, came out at 160.5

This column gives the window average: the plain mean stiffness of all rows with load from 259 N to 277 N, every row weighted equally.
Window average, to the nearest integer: 228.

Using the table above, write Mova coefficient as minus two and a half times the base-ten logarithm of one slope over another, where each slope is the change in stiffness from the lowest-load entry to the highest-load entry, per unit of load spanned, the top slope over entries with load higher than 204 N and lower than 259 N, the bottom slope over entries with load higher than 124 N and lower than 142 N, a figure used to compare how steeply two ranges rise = 3.4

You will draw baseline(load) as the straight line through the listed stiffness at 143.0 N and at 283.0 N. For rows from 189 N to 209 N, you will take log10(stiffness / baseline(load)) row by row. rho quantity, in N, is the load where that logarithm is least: 193.0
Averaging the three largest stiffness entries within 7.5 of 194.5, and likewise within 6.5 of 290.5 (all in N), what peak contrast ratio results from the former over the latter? 0.89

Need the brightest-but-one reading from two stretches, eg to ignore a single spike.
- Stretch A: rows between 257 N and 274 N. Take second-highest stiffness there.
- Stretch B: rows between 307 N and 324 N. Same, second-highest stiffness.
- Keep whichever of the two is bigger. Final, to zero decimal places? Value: 233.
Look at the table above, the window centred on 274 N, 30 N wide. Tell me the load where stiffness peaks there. 283.0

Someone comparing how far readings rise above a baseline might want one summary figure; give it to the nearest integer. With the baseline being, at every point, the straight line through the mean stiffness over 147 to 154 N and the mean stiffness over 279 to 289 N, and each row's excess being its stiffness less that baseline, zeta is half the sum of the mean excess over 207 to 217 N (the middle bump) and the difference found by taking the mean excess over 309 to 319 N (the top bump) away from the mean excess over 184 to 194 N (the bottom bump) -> -36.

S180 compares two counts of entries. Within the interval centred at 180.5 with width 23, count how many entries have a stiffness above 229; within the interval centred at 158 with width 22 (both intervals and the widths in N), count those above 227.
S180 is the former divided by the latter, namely 0.1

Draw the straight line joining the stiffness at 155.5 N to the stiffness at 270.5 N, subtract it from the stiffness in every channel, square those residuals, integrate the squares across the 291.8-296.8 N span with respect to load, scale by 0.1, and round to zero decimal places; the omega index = 58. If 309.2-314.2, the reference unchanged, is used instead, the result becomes 58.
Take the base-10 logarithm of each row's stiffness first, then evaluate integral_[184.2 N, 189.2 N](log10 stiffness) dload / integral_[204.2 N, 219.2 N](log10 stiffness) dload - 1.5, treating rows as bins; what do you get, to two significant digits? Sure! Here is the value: -1.2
